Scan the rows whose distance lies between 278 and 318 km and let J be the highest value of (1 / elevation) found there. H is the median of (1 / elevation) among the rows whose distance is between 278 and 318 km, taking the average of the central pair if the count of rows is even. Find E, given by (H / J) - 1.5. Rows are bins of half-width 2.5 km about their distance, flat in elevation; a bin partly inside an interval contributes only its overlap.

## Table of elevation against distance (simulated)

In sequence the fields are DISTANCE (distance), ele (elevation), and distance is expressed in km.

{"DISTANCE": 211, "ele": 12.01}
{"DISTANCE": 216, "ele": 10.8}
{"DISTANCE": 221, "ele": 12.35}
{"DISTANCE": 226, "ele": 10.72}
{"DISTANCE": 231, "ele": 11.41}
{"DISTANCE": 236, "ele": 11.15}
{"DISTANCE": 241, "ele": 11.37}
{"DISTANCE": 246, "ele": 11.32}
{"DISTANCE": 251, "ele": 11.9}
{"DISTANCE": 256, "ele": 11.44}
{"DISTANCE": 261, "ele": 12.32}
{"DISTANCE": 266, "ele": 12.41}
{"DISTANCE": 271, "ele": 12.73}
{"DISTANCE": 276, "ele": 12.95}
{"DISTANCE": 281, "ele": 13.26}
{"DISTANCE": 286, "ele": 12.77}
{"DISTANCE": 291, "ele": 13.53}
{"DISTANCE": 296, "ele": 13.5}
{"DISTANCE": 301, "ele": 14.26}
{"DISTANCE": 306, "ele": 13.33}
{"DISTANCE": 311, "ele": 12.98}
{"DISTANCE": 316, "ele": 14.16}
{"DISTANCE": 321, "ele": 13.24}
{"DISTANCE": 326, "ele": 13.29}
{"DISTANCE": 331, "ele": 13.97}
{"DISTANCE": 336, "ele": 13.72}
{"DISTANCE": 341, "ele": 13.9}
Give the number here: -0.548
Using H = 0.075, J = 0.078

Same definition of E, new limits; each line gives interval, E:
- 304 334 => -0.525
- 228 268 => -0.524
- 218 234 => -0.560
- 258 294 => -0.535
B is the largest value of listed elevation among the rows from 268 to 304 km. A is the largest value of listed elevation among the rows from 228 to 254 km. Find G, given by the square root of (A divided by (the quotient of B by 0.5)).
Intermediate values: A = 11.9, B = 14.26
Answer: 0.646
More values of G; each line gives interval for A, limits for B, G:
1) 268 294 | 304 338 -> 0.691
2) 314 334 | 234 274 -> 0.746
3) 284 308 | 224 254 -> 0.774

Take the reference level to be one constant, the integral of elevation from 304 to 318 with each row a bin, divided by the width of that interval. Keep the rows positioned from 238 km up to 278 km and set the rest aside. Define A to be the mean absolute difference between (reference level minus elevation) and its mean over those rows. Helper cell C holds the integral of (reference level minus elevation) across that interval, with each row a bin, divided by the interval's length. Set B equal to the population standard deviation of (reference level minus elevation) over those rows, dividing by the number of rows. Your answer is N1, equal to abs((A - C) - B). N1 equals 1.5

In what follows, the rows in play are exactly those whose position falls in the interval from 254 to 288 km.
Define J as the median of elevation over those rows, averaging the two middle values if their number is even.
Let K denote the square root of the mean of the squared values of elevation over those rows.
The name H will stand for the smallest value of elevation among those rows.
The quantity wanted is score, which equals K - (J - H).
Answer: 11.3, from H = 11.44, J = 12.7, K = 12.6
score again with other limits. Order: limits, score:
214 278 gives 11.1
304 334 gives 13.2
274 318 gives 12.9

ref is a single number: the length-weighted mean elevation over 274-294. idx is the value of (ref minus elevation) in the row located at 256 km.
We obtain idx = 1.7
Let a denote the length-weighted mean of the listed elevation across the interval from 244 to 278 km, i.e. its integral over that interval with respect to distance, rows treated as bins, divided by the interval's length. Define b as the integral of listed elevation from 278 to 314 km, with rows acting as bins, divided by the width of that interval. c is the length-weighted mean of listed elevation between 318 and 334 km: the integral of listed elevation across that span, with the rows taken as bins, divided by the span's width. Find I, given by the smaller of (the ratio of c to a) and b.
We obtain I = 1.11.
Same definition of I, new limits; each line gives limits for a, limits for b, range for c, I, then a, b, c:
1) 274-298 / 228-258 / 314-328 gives 1.03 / 13.2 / 11.4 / 13.6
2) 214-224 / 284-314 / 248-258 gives 1.01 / 11.6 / 13.4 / 11.7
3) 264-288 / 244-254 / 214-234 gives 0.88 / 12.8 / 11.6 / 11.3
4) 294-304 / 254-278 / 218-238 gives 0.82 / 13.9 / 12.4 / 11.4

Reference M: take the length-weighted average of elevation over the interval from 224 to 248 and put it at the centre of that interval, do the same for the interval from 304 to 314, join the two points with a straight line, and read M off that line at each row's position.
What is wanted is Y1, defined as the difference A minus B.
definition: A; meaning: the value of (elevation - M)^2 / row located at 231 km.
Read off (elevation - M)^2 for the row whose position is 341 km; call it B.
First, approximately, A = 0.12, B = 0.03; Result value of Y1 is 0.1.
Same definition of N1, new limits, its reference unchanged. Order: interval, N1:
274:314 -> 0.2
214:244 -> 2.3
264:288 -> 0.7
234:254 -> 2.1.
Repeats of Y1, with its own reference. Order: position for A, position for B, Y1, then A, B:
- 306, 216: 0.0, 0.05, 0.02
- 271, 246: 0.3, 0.33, 0.02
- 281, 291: 0.0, 0.69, 0.68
